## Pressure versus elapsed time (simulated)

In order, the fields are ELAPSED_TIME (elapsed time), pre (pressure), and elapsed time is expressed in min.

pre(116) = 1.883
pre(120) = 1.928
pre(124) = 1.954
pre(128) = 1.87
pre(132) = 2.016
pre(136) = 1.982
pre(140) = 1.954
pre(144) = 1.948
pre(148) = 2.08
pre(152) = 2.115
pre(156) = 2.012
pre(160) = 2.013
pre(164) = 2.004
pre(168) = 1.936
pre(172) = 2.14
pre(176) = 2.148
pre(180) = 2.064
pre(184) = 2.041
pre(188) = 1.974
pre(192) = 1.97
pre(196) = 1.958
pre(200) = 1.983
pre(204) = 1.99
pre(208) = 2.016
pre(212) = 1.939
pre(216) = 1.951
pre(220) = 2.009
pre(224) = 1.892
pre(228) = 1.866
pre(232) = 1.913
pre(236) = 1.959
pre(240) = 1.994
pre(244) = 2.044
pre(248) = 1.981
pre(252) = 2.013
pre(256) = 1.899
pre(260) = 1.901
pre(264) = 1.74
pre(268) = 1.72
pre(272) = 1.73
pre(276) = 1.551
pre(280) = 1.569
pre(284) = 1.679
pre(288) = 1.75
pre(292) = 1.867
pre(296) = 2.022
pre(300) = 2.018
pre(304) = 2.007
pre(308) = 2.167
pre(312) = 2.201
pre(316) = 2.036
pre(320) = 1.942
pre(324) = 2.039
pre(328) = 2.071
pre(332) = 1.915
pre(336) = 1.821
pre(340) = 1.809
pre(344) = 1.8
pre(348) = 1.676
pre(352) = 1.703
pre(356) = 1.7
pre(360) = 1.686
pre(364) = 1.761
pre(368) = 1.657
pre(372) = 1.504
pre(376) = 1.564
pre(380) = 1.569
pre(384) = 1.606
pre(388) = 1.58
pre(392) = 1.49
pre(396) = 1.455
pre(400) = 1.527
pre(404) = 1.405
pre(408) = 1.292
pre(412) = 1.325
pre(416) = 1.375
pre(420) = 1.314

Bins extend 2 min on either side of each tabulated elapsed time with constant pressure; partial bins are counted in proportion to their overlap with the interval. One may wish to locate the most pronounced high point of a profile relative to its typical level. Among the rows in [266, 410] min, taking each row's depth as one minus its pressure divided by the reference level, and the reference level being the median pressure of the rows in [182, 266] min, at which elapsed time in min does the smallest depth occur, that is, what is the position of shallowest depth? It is 312 min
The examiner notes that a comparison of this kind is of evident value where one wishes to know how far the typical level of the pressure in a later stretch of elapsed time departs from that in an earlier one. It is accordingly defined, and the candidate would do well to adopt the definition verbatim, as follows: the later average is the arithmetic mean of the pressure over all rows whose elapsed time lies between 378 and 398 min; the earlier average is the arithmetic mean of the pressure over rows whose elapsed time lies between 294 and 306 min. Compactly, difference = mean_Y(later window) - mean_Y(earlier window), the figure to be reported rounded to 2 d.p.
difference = -0.48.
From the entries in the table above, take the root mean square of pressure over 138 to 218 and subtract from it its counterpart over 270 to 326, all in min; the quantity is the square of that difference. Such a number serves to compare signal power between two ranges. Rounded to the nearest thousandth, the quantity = 0.011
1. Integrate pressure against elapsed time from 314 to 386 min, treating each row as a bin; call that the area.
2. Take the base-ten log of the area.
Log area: 2.11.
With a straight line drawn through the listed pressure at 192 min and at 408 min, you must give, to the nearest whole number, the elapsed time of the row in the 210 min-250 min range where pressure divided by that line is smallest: 228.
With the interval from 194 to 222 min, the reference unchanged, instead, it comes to 196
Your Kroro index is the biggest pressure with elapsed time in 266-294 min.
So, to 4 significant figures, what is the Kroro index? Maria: 1.867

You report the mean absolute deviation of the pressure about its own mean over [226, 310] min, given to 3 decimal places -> 0.134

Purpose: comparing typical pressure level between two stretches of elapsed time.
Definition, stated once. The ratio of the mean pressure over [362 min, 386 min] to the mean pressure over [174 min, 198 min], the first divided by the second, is 0.79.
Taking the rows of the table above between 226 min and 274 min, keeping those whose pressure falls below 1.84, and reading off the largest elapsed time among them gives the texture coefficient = 272 min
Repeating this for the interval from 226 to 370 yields 368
